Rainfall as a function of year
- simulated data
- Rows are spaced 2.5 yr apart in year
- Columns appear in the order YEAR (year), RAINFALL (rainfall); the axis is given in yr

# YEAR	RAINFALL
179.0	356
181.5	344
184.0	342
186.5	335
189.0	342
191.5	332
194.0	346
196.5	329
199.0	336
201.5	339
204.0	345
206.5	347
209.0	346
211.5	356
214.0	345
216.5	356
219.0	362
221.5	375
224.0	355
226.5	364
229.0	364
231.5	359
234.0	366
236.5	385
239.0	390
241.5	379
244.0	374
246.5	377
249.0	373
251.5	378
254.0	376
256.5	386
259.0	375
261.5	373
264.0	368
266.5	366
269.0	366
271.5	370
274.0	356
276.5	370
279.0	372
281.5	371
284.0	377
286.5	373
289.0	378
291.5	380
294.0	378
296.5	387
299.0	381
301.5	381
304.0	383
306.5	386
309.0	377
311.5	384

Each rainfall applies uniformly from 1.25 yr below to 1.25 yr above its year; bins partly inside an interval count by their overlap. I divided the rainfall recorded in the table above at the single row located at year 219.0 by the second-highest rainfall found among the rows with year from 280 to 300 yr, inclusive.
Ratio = 0.950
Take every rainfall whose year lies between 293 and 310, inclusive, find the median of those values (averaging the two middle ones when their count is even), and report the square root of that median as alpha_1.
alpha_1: 19.5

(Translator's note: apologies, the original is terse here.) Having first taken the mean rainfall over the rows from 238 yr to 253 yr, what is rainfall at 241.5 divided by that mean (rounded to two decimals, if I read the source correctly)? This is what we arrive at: 1.00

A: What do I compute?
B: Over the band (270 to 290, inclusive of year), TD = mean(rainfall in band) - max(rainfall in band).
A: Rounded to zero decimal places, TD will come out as -7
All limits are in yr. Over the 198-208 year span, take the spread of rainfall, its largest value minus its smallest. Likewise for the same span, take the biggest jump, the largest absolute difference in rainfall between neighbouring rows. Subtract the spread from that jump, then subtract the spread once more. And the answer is -16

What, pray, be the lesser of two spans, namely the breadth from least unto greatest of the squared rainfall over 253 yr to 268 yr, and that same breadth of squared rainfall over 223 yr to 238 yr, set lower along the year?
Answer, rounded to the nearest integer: 15040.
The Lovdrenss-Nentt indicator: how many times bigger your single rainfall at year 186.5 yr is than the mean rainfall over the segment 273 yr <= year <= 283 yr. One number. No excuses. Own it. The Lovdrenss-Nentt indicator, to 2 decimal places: 0.91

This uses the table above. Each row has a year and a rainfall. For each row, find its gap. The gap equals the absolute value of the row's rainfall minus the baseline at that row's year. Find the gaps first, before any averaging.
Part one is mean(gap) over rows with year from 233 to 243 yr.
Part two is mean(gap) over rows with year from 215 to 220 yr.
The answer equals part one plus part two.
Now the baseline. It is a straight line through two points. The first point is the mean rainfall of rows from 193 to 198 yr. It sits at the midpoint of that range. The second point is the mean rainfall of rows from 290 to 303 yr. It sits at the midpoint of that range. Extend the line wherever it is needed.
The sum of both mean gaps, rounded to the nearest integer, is 36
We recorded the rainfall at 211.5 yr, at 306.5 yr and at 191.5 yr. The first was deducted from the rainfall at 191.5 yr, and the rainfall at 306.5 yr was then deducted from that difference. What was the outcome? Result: -410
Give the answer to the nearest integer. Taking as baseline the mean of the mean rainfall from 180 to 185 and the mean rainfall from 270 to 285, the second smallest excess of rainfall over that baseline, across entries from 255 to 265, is 17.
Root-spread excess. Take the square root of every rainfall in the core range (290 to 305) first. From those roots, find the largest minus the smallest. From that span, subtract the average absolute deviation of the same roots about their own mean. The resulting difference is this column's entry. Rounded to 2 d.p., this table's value 0.17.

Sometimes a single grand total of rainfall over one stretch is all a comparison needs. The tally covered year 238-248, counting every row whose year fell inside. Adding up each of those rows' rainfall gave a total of 1520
